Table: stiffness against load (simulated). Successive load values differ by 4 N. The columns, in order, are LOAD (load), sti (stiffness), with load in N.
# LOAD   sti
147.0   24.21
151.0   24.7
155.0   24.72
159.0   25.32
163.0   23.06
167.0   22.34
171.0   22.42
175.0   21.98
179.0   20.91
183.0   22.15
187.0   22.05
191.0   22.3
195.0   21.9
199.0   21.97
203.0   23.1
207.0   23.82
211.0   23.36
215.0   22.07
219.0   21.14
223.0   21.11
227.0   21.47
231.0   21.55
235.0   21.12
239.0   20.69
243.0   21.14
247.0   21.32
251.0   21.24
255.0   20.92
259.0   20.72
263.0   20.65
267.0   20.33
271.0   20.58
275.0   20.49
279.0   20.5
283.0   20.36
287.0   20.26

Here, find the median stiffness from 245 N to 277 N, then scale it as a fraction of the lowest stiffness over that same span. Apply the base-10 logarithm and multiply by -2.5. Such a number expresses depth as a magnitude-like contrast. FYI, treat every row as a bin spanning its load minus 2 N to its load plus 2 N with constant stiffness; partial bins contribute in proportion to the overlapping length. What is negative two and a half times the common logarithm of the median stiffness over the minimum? -0.019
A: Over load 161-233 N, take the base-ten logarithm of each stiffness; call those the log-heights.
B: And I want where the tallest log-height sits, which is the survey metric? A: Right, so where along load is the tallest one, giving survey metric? 207.0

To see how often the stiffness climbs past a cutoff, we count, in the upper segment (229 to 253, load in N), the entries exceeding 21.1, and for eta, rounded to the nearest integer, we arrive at 5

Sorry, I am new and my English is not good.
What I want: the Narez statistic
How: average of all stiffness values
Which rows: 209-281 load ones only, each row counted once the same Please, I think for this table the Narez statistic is 21.1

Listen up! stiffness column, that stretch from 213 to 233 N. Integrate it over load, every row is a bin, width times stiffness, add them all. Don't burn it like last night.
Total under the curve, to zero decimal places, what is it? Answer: 429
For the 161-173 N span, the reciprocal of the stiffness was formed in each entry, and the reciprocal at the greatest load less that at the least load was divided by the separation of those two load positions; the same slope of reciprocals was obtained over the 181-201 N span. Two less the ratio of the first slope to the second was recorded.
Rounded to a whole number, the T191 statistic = -5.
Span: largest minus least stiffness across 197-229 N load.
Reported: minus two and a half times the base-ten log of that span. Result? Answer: -1.1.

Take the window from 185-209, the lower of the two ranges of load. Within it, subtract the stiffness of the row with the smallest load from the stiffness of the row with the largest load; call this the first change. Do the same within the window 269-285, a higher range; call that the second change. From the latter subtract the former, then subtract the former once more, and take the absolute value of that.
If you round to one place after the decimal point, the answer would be 3.8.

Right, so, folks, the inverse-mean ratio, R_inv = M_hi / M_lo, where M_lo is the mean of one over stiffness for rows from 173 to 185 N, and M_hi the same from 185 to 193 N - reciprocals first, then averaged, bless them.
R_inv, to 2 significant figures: 0.98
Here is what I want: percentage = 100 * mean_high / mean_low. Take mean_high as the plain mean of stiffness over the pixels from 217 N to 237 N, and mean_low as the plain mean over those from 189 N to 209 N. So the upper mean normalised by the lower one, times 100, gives 94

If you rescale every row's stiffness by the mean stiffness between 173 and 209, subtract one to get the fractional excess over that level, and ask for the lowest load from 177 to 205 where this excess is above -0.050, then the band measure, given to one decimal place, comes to 183.0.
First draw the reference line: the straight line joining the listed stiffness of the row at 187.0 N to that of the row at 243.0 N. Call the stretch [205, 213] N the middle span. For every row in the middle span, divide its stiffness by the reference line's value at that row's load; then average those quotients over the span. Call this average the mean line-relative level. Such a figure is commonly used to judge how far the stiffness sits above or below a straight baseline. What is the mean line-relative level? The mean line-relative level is 1.09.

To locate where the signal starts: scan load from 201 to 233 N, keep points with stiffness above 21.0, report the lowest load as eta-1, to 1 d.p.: 203.0 N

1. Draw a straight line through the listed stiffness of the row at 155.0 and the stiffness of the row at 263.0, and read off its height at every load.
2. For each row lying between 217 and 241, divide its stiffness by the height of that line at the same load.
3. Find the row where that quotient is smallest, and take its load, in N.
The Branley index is 219.0 N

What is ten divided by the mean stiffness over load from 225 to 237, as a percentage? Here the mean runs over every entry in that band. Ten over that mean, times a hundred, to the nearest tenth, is 46.8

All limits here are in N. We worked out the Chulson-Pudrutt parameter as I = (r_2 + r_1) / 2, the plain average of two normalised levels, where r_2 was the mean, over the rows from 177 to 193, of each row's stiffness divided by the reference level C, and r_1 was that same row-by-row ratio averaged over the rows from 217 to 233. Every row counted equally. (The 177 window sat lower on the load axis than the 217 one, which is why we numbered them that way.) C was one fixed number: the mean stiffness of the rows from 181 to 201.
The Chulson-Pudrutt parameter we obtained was 0.98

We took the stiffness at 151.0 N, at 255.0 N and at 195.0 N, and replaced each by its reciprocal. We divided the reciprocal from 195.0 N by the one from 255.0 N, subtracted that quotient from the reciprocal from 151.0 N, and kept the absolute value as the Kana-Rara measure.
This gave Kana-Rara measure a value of 0.915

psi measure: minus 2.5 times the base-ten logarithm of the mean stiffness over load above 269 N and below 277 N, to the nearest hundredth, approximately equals -3.28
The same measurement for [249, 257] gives -3.31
